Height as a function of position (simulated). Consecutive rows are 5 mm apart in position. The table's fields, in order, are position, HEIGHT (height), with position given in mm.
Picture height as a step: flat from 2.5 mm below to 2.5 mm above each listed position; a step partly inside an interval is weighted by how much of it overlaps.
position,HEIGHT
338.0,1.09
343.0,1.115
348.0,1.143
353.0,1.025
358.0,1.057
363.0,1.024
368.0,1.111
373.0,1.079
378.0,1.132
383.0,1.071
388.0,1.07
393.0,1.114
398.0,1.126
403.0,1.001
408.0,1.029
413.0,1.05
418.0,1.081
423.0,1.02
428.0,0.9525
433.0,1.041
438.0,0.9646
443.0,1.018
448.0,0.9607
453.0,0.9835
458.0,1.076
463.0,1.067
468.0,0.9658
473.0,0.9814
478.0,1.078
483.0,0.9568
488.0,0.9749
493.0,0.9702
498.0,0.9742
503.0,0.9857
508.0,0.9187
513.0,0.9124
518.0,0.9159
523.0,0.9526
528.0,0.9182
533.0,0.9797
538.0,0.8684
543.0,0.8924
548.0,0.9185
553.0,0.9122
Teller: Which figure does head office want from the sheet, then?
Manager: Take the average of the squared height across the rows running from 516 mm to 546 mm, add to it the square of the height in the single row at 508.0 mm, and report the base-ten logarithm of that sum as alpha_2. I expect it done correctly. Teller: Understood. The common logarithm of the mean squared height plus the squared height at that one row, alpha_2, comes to 0.23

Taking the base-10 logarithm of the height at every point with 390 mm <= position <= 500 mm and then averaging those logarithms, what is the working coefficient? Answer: 0.01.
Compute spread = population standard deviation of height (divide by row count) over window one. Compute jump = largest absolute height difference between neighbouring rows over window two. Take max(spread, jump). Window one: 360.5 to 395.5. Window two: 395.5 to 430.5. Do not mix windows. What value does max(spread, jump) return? 0.125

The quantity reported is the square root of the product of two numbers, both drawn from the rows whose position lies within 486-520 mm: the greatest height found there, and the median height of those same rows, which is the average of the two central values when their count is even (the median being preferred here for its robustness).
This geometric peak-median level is 0.98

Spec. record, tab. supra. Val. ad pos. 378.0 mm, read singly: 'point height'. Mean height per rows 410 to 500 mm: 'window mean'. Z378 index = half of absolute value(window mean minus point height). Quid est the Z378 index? 0.063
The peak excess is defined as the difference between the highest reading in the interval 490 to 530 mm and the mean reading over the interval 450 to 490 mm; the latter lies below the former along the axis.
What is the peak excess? -0.025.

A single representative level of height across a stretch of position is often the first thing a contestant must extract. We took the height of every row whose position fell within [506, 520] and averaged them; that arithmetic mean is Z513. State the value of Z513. 0.92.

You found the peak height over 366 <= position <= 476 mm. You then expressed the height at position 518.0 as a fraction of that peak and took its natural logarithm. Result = -0.212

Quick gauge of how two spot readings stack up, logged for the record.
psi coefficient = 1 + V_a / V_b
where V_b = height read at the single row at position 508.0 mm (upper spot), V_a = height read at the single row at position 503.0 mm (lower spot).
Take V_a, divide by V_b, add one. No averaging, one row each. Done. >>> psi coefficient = 2.07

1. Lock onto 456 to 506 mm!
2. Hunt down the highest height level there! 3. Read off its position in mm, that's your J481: 478.0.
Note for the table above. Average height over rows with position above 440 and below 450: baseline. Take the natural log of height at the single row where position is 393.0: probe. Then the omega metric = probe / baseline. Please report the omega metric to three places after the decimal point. 0.109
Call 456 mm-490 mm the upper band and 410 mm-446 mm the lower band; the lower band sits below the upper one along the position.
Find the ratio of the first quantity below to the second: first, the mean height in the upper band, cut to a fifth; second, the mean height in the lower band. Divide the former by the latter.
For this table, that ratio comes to 0.199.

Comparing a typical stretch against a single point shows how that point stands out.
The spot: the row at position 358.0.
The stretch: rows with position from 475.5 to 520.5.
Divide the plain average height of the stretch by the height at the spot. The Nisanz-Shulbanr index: 0.91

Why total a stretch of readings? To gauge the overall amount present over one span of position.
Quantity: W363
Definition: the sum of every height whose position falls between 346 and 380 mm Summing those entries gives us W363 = 7.57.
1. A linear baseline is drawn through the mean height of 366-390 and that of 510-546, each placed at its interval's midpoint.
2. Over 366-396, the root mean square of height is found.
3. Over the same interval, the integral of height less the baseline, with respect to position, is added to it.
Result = 1.3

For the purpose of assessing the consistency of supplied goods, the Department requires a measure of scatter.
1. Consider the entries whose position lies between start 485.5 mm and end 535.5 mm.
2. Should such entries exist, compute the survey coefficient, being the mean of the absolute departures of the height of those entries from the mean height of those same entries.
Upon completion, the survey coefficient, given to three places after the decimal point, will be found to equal 0.027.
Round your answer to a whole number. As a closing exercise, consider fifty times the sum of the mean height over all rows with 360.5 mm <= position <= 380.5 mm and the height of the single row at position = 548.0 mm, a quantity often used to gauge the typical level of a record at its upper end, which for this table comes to 100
